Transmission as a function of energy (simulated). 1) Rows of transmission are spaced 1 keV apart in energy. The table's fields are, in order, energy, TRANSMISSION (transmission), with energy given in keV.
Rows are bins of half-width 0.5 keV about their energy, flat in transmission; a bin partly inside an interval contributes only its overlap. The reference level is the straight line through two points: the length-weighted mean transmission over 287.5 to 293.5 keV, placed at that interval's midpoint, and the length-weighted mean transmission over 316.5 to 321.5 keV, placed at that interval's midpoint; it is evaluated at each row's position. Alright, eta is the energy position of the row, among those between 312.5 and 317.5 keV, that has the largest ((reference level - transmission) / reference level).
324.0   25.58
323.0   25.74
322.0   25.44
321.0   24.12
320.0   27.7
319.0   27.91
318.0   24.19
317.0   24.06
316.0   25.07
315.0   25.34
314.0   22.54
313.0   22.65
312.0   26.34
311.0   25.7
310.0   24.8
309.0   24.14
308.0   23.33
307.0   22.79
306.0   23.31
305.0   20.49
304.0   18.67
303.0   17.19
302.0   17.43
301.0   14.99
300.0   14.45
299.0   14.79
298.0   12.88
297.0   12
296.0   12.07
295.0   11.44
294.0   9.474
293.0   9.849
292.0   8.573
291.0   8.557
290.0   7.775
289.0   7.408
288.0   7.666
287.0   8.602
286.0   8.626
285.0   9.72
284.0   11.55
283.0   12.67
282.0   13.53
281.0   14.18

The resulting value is 317.0 keV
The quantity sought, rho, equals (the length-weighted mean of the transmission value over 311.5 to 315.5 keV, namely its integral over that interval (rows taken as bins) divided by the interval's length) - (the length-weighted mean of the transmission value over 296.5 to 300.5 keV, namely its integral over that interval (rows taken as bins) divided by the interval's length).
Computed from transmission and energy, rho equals 11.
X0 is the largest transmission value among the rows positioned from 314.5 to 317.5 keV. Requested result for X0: 25.34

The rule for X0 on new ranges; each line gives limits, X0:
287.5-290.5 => 7.775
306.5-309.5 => 24.14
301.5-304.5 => 18.67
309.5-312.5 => 26.34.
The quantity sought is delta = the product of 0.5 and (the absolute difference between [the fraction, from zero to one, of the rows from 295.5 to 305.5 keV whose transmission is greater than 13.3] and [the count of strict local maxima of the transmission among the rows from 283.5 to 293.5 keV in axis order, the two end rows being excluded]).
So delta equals 0.35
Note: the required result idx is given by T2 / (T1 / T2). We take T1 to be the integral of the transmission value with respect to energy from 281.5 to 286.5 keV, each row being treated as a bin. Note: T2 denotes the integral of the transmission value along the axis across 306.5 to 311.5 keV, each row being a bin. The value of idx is 260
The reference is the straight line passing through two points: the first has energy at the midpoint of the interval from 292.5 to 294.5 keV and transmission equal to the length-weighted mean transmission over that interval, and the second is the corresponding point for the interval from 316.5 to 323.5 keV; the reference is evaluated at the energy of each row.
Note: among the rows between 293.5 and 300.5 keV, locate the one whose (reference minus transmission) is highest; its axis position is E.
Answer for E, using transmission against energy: 294.0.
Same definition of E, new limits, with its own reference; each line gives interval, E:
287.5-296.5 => 294.0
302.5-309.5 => 303.0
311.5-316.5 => 314.0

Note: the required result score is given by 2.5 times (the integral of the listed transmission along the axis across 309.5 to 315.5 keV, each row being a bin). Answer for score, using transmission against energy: 368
